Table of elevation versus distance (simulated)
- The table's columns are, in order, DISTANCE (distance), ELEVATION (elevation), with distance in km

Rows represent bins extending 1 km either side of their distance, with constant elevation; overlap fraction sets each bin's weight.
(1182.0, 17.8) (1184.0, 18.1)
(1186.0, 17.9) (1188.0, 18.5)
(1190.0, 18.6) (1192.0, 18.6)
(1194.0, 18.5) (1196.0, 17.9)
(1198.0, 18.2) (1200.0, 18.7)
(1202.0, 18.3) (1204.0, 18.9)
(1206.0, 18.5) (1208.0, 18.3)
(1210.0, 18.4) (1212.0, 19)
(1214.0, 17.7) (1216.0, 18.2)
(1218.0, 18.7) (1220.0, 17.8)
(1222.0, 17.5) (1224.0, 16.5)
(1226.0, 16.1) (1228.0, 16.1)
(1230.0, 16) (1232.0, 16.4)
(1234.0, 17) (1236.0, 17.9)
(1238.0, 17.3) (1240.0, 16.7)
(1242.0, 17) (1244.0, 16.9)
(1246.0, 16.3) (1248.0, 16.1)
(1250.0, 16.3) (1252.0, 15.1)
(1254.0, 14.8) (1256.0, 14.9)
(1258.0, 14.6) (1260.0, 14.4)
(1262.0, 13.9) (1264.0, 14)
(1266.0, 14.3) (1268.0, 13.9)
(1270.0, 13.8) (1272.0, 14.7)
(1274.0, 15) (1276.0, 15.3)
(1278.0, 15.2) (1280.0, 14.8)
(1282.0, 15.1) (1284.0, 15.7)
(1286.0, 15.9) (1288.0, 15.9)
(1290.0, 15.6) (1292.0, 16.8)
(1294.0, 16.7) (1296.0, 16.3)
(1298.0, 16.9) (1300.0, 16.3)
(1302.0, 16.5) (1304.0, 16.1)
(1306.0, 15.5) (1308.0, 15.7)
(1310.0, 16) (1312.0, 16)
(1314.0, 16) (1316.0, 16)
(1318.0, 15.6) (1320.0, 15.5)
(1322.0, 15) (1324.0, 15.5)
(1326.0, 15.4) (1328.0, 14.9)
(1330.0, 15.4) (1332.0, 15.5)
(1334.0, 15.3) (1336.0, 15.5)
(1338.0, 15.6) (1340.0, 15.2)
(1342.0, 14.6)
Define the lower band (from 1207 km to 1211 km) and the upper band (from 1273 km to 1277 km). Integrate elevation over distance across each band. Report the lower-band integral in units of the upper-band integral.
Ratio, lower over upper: 1.21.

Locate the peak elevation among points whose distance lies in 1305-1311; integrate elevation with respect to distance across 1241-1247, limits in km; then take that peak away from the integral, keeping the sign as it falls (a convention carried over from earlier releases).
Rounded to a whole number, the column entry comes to 84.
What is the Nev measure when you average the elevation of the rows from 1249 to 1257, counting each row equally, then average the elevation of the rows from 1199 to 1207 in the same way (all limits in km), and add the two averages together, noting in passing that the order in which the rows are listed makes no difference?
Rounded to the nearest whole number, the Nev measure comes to 34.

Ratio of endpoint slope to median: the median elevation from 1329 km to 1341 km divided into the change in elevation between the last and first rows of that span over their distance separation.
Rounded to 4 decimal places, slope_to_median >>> -0.0013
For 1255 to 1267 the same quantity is -0.0042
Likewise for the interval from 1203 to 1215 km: -0.0065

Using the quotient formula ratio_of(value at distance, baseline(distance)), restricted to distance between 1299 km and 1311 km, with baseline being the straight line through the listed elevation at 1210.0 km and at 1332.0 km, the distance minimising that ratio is 1306.0 km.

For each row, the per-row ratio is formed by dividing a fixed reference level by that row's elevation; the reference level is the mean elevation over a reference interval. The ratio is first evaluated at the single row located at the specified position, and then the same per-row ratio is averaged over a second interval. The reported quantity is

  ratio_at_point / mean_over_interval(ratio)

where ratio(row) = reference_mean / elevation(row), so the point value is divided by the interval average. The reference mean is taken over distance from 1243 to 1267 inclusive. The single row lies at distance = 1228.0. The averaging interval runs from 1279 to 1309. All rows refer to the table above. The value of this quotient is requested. 0.99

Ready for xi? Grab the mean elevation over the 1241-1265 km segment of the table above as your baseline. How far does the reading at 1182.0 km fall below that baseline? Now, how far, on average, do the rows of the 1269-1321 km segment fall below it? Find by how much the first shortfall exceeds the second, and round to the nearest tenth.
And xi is -2.1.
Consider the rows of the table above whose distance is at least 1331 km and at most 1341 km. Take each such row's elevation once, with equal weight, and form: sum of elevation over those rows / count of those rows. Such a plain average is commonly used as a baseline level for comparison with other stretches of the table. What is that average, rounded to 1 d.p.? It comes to 15.4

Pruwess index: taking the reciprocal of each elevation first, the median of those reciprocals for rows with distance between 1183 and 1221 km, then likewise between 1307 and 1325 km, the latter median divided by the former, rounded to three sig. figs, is 1.17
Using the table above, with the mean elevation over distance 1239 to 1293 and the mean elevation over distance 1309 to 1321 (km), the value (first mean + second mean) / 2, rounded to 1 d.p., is 15.6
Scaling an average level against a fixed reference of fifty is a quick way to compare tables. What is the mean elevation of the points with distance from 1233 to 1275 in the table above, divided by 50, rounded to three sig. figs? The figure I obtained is 0.309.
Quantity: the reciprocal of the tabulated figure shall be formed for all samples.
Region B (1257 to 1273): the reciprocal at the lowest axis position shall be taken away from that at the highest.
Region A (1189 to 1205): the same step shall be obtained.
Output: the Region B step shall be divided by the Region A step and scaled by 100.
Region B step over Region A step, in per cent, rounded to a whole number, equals 55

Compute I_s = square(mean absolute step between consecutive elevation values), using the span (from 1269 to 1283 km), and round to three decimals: 0.147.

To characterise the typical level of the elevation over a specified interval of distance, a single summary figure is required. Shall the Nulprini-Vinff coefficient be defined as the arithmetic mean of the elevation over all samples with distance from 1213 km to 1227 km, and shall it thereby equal 17.5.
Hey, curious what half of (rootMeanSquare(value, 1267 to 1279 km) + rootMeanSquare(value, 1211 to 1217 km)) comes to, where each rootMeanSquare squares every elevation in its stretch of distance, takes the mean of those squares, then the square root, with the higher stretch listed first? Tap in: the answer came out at 16.5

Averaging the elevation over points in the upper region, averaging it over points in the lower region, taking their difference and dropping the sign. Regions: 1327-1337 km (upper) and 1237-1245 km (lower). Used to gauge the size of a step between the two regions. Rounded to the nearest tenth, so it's 1.7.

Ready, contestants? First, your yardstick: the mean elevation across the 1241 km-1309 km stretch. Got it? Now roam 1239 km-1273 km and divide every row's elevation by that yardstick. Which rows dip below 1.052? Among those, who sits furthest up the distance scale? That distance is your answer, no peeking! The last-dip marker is 1272.0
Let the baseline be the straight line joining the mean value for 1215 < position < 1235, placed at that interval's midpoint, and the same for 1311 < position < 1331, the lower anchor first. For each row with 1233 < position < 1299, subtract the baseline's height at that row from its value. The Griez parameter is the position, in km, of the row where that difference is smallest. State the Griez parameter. 1262.0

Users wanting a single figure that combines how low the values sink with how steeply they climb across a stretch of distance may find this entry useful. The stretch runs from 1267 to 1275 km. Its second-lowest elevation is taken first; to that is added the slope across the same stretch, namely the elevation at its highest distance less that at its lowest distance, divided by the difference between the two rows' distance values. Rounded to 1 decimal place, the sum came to 14.1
